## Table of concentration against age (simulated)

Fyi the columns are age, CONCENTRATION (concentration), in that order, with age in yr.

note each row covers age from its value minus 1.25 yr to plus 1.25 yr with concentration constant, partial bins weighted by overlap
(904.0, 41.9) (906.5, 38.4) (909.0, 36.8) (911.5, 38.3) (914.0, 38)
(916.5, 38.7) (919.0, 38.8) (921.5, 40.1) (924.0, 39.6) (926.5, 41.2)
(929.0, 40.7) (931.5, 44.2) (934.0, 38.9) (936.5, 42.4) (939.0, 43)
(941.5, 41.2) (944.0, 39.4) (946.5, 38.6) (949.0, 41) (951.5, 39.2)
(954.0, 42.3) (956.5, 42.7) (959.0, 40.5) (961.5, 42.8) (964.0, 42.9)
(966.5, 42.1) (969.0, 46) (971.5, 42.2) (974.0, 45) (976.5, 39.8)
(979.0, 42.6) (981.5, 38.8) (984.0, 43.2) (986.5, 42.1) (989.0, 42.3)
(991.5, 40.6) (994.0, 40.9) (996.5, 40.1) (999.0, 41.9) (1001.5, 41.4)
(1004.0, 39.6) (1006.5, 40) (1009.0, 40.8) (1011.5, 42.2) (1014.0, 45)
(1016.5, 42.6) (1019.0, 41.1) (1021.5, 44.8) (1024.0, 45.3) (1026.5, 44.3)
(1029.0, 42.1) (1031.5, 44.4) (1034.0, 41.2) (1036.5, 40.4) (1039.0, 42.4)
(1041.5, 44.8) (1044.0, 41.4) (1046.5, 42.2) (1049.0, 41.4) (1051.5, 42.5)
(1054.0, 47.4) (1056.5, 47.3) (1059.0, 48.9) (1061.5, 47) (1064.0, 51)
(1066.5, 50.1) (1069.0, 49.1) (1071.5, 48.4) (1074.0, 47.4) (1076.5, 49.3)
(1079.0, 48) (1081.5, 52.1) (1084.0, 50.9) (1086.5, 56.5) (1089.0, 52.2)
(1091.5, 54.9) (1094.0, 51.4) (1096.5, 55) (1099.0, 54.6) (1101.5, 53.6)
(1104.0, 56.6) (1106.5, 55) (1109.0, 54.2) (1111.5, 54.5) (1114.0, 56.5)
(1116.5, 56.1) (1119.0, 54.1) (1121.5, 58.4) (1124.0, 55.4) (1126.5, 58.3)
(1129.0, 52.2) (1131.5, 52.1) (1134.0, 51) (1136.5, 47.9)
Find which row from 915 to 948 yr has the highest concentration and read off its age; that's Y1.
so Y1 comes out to 931.5 yr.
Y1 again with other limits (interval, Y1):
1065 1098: 1086.5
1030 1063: 1059.0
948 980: 969.0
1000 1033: 1024.0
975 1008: 984.0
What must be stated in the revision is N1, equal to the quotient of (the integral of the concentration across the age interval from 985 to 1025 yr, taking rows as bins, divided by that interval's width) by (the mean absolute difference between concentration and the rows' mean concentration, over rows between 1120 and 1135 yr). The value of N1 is 15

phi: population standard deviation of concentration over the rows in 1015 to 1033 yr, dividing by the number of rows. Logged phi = 1.46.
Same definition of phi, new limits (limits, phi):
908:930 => 1.32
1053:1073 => 1.33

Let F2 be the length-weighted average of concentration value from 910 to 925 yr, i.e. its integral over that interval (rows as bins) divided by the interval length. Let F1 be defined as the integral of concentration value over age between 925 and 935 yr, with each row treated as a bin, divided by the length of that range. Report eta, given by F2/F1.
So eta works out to 0.94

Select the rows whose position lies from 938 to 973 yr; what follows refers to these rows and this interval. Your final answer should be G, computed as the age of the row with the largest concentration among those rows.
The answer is 969.0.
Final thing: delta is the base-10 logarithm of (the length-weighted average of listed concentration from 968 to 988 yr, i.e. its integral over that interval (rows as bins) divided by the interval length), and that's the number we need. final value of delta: 1.63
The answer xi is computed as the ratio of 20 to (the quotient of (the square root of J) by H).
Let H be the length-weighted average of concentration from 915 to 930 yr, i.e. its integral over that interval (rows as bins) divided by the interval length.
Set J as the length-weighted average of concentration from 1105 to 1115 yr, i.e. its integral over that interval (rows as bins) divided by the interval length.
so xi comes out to 107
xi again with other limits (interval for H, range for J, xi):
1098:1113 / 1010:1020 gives 168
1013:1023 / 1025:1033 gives 131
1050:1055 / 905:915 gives 145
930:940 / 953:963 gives 130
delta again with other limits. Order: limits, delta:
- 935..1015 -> 1.62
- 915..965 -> 1.61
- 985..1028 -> 1.62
